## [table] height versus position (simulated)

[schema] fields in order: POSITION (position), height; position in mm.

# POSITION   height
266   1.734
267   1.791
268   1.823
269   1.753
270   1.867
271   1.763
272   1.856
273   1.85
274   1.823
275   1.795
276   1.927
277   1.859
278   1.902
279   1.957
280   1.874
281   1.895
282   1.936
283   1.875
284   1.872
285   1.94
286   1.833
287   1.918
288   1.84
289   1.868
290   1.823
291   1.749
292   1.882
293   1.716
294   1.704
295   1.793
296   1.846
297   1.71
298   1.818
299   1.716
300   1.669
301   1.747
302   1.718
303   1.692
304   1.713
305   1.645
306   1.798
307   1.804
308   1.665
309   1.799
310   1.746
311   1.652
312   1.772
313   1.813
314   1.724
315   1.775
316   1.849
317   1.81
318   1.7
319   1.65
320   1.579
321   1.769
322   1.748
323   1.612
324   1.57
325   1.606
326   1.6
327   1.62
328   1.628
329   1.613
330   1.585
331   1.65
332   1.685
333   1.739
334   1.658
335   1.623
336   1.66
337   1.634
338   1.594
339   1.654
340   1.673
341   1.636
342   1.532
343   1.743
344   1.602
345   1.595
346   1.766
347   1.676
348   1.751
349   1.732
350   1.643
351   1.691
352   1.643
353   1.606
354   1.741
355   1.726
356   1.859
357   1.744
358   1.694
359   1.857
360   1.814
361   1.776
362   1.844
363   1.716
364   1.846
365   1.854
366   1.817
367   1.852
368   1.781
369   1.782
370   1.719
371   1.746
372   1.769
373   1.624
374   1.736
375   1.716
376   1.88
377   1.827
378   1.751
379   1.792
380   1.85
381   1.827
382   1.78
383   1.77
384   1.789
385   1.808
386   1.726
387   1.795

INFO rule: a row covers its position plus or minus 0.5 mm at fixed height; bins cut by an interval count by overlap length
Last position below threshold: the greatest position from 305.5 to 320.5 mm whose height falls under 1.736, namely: 320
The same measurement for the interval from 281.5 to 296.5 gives 294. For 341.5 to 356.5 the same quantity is 355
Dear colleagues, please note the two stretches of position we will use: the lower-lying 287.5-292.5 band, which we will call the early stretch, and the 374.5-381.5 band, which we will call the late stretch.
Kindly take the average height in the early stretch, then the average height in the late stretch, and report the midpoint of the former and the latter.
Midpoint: 1.82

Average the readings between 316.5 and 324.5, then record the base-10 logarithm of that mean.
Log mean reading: 0.225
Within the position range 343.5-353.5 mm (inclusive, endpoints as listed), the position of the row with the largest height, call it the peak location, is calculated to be 346 mm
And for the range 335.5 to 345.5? 343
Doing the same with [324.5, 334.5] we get 333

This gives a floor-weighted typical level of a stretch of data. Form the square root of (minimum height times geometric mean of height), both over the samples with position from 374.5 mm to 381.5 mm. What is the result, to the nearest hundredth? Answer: 1.76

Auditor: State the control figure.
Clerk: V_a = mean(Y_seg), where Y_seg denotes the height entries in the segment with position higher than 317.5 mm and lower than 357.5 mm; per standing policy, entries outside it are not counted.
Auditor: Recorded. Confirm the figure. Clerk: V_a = 1.66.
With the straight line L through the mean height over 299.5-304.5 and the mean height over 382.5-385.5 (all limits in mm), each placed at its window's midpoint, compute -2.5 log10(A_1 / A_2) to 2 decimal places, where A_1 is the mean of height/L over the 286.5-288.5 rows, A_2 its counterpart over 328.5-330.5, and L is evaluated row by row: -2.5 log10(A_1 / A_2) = -0.20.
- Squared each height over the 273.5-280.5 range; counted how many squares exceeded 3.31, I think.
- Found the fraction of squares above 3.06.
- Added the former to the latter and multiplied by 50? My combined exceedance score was 350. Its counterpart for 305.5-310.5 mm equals 30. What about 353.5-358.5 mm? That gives 60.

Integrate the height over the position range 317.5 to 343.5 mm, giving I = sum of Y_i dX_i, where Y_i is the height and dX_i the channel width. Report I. 42.8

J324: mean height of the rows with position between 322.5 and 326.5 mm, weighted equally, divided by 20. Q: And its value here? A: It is 0.080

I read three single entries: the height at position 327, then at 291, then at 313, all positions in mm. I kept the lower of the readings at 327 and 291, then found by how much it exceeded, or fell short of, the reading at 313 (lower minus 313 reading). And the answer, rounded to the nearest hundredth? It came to -0.19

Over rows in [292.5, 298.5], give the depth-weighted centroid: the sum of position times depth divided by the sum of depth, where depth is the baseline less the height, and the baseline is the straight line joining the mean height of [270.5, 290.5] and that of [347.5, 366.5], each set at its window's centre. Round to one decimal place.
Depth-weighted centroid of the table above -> 294.9 mm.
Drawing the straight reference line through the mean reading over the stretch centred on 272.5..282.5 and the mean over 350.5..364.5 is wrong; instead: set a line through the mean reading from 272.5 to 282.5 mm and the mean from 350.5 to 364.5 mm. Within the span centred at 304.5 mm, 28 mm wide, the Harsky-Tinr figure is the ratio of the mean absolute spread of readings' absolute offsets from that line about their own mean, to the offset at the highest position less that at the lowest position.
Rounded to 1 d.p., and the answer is 8.9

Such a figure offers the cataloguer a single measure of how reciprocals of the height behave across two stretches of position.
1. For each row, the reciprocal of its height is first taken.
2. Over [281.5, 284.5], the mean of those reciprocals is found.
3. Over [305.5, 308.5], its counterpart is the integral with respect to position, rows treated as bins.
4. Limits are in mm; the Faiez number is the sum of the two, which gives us 2.24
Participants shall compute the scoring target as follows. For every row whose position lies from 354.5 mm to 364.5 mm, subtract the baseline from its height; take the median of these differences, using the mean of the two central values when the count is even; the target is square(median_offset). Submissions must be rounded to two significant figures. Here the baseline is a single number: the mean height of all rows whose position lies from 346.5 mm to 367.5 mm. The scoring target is 0.0015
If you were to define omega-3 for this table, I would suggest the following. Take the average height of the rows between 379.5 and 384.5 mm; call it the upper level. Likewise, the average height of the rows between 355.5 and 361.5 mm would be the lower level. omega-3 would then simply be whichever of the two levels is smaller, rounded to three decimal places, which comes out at 1.791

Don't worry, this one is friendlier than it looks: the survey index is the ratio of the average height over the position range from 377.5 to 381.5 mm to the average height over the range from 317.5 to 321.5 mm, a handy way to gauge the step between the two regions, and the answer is 1.08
